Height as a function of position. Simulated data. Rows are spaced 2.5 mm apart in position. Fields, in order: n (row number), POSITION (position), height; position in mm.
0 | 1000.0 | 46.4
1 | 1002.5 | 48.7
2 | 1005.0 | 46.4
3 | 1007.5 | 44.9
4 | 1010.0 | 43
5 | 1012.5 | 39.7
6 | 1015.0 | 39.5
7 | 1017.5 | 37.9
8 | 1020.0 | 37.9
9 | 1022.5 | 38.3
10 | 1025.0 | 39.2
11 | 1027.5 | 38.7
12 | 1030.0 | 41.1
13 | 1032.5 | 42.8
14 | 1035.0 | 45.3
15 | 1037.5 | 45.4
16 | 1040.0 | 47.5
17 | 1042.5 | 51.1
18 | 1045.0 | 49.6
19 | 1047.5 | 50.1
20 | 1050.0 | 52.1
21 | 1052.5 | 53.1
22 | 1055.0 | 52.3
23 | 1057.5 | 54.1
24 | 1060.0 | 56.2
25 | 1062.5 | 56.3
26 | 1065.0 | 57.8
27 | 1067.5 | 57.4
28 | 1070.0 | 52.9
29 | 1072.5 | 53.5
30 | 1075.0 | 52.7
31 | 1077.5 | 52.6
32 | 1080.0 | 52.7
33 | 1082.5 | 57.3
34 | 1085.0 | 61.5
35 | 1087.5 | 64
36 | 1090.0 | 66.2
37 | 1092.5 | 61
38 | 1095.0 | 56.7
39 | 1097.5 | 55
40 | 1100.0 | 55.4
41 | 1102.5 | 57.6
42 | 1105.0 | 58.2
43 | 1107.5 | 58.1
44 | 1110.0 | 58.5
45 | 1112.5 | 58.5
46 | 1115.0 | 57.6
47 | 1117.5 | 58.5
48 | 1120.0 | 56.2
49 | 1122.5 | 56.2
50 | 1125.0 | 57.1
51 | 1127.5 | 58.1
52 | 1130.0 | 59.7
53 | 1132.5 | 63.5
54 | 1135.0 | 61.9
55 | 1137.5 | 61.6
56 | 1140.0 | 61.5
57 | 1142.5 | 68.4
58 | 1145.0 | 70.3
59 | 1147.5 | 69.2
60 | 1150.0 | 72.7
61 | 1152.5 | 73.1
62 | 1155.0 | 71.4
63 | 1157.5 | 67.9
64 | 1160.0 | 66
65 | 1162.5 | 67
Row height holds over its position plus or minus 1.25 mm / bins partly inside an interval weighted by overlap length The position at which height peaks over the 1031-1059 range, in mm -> 1057.5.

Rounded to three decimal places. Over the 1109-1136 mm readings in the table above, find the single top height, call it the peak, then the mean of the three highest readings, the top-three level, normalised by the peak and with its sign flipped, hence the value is -0.972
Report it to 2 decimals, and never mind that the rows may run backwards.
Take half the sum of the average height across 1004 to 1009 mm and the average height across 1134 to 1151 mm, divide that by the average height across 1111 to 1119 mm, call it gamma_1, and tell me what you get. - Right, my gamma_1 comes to 0.96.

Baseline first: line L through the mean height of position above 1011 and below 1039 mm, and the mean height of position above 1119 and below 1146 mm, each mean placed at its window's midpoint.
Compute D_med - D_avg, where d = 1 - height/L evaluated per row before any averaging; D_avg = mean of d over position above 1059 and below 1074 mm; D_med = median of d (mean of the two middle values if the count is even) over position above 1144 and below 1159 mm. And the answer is 0.05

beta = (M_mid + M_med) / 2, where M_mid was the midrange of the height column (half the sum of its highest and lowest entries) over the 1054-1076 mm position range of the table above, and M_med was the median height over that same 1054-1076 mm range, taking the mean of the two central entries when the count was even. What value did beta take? 54.6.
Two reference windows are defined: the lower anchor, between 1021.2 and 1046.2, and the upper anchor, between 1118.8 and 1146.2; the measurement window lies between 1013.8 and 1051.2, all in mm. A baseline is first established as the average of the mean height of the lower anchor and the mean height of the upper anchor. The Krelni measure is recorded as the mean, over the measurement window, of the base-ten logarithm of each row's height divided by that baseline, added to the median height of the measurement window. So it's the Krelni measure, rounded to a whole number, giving 43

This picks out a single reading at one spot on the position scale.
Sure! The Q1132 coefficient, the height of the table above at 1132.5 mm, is 63.5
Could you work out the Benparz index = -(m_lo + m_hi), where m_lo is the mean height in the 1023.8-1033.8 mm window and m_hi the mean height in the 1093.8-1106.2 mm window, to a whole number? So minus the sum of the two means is -97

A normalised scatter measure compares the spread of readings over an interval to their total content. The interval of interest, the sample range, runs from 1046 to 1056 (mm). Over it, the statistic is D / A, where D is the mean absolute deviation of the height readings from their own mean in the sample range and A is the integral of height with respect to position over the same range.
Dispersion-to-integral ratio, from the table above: 0.0017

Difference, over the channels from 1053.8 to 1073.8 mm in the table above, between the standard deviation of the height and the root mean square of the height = -53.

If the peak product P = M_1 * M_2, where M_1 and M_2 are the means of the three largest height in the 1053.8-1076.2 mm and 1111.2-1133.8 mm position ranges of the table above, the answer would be 3462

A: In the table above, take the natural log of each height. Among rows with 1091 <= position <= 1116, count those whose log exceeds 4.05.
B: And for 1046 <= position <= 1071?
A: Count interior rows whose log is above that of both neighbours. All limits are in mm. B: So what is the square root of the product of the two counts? 3.7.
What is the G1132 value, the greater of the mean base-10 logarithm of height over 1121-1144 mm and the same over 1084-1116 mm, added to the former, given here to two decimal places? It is 3.57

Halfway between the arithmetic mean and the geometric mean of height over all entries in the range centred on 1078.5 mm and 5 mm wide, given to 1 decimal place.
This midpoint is 52.6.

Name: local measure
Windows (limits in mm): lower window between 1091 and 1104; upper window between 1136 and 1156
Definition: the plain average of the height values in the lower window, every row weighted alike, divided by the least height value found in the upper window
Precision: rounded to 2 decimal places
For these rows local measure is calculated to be 0.93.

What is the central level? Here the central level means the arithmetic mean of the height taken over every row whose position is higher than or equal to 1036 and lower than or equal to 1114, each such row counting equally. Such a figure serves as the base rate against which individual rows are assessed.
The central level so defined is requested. 55.3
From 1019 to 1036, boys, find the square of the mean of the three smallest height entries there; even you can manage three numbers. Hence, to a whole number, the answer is 1467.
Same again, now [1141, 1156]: 4802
